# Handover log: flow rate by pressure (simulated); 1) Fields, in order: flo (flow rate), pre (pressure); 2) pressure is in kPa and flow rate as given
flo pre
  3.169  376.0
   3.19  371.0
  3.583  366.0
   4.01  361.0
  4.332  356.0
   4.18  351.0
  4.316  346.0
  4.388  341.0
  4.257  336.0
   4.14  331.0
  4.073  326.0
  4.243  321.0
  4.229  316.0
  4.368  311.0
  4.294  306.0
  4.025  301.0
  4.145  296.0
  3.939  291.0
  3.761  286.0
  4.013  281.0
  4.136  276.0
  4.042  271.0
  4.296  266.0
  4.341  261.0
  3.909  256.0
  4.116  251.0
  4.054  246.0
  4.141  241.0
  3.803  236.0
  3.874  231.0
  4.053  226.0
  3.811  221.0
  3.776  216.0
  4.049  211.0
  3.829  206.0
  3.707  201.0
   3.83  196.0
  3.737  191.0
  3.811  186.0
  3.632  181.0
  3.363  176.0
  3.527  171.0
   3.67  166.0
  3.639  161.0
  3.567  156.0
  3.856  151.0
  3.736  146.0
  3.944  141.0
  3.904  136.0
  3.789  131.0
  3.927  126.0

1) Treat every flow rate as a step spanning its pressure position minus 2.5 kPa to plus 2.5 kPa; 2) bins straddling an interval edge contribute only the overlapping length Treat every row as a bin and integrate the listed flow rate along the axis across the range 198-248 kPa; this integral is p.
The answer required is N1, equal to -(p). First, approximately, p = 195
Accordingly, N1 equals -195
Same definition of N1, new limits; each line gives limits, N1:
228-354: -520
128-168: -151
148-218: -260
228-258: -120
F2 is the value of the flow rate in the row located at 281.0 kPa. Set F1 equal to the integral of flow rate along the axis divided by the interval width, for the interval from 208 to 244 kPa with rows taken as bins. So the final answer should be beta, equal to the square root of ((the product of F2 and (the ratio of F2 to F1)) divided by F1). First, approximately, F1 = 3.93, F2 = 4.013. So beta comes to 1.02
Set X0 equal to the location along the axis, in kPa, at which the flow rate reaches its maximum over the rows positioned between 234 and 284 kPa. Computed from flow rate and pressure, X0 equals 261.0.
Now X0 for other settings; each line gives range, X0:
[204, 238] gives 226.0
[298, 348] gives 341.0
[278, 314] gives 311.0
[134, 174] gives 141.0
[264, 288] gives 266.0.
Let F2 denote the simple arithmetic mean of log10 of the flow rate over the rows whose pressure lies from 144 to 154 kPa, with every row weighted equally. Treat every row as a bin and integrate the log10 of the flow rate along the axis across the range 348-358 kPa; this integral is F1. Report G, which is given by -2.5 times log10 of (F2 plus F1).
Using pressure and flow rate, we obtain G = -2.09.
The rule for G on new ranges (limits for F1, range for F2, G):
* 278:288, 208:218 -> -2.03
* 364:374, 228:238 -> -1.92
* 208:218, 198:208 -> -2.03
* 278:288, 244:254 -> -2.04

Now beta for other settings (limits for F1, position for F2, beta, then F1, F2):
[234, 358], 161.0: 0.88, 4.14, 3.639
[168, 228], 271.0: 1.08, 3.76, 4.042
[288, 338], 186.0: 0.91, 4.17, 3.811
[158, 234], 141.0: 1.05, 3.75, 3.944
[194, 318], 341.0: 1.09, 4.02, 4.388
